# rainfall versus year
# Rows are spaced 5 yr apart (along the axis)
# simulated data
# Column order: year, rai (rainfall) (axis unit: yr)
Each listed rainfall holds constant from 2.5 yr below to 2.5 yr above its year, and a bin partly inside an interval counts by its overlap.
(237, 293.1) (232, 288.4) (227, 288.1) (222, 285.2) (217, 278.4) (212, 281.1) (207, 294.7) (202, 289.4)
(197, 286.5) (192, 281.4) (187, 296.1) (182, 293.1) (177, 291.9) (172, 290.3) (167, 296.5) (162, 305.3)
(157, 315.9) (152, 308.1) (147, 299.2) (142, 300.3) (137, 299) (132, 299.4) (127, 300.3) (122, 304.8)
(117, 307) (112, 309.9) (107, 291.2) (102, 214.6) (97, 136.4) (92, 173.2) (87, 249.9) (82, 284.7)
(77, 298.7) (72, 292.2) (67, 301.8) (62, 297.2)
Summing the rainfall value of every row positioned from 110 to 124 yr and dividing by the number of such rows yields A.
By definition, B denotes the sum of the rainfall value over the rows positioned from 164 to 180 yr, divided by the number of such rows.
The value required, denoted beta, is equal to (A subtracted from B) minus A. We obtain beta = -322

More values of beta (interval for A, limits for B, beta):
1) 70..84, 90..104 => -409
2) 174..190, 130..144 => -288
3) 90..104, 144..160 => -42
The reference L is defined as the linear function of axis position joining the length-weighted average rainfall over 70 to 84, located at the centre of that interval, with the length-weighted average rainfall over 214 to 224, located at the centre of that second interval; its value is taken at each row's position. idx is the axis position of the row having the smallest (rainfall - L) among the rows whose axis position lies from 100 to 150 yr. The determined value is 102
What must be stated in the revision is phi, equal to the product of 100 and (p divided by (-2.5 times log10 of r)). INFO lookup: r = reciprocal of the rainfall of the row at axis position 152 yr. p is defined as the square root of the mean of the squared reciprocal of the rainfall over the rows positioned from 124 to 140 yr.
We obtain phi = 0.0537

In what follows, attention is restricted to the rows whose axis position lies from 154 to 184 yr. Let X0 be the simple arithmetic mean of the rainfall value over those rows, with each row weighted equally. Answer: 299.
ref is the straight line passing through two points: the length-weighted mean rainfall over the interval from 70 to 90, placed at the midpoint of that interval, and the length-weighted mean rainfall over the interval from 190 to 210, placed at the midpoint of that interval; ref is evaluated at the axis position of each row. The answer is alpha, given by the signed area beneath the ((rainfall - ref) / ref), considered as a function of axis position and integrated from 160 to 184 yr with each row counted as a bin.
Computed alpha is 0.8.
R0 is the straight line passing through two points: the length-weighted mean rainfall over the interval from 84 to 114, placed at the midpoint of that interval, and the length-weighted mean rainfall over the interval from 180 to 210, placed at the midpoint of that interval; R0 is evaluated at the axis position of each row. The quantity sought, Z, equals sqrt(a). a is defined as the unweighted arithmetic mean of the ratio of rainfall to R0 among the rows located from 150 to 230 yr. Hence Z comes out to 1.01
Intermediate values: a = 1.03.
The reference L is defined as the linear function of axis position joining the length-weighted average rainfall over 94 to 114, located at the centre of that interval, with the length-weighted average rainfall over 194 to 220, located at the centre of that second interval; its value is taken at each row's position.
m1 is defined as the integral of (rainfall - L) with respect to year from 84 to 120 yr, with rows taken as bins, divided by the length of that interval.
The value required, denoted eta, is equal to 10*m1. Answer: 82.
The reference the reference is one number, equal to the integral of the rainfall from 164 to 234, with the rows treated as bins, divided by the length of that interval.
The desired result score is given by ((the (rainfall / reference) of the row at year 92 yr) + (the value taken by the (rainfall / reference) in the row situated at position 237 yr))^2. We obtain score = 2.61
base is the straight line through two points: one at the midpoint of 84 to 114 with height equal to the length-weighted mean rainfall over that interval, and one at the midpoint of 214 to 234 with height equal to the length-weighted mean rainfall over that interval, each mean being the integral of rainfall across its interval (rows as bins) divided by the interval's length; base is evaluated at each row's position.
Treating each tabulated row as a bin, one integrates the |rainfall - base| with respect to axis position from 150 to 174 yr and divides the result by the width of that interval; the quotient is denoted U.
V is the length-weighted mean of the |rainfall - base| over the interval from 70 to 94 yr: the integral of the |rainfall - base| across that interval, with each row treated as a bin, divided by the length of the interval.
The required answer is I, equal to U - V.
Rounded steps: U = 46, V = 59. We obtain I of -13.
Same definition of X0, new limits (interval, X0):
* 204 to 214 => 288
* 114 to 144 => 302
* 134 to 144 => 300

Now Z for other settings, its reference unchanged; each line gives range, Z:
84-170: 1.06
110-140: 1.11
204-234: 0.97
